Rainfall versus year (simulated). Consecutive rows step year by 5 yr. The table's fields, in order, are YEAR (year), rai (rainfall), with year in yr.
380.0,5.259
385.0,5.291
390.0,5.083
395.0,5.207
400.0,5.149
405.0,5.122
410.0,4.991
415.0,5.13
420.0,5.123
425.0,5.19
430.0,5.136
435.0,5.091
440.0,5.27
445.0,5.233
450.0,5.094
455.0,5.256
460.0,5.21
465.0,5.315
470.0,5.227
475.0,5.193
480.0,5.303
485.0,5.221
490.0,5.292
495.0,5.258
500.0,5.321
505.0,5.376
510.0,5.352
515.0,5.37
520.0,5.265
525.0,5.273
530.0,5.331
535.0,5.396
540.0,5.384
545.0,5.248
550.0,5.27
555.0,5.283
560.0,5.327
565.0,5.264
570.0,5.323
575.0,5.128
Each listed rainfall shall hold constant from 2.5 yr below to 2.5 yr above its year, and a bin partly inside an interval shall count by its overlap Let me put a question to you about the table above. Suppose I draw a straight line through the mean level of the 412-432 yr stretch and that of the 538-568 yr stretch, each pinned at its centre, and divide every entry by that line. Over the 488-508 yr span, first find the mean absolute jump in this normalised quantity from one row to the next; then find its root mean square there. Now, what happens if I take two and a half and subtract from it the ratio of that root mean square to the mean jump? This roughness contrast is -107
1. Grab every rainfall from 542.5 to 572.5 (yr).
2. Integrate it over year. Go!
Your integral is 159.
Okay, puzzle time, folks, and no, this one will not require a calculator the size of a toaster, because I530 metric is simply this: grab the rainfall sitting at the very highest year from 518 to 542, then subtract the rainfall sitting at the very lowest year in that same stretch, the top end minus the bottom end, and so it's 0.119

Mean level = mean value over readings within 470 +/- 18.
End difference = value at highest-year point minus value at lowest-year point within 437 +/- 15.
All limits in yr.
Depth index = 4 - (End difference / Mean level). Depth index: 4.02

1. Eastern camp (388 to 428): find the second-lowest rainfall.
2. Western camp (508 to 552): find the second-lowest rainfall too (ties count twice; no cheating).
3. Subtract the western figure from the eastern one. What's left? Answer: -0.18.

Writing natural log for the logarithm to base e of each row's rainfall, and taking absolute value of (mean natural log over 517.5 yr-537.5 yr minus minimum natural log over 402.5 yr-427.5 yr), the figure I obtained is 0.063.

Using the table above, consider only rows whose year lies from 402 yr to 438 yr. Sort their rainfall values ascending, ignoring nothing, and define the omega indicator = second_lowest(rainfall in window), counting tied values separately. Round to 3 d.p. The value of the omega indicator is 5.091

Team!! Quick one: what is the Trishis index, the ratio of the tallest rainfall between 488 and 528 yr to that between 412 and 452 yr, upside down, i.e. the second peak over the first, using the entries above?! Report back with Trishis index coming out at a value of 0.980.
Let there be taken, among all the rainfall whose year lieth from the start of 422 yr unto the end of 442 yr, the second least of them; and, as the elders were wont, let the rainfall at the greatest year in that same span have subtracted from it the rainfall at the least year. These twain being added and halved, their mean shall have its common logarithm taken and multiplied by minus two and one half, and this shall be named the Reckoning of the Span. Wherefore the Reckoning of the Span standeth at -1.041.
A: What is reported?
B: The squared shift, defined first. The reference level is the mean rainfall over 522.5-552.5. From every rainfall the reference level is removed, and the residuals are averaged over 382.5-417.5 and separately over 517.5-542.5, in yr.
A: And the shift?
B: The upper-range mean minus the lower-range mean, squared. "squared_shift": 0.036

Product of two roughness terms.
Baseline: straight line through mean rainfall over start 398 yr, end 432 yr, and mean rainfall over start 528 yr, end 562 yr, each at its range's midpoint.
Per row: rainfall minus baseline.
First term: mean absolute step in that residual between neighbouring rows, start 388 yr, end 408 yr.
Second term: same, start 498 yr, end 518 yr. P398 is 0.0022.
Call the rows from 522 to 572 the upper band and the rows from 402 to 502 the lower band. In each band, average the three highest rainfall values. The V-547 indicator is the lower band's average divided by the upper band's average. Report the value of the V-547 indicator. 0.989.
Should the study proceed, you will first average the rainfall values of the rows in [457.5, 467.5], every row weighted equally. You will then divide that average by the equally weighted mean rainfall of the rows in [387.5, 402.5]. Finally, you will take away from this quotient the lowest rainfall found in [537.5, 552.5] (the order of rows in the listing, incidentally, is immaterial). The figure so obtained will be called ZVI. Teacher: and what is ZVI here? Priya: -4.23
